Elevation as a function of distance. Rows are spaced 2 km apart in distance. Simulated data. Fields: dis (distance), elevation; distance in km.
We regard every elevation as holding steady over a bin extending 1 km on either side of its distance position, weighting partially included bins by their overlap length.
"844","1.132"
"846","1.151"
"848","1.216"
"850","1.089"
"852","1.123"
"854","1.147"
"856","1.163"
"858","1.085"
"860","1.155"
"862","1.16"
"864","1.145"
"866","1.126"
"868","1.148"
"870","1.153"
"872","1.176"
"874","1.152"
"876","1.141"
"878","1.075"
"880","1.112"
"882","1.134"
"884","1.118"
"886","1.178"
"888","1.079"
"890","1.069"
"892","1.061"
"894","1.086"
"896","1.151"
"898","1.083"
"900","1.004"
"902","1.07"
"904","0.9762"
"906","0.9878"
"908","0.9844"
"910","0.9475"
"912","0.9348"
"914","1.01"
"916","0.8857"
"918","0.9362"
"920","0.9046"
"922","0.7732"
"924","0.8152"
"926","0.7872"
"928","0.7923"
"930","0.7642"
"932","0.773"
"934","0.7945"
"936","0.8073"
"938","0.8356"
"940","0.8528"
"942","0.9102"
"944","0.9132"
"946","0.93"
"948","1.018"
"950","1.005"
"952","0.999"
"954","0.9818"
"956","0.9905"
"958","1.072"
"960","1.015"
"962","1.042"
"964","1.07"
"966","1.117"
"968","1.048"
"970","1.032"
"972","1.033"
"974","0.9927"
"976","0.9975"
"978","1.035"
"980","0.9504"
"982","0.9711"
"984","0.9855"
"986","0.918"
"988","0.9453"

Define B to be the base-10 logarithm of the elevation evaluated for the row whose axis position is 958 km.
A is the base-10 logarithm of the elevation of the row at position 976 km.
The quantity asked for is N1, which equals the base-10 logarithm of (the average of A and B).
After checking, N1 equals -1.8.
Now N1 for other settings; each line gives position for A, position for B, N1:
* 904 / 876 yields -1.6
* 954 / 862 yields -1.5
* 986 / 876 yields -2.0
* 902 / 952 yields -1.8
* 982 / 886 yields -1.5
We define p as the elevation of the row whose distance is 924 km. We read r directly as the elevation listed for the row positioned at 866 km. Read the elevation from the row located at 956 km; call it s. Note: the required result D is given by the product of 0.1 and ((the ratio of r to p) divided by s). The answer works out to 0.139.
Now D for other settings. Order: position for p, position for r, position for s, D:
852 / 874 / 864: 0.090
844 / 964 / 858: 0.087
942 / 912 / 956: 0.104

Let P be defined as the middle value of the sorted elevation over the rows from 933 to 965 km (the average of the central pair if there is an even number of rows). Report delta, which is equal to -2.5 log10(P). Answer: 0.02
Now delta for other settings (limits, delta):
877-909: -0.08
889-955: 0.07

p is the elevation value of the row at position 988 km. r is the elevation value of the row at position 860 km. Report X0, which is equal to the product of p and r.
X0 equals 1.09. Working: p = 0.9453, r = 1.155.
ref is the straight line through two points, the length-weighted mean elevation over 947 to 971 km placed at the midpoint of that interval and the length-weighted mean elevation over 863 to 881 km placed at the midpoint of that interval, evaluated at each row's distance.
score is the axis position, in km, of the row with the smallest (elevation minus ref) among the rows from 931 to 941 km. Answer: 932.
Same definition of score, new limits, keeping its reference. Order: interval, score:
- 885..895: 892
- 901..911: 910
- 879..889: 888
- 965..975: 974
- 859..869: 866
